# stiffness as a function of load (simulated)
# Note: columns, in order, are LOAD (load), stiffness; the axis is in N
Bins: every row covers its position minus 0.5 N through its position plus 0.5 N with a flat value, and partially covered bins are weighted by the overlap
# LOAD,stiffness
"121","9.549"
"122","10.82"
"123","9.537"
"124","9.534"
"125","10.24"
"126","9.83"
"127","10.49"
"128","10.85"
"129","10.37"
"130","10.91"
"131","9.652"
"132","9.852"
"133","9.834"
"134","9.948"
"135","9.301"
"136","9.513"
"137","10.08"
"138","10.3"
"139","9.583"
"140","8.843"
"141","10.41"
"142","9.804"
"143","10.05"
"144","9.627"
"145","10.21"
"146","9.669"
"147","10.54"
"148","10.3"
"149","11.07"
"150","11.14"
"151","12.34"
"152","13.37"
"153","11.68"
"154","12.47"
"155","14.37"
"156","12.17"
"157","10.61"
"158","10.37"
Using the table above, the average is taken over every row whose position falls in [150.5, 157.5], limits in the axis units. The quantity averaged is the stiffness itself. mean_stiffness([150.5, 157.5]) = 12.4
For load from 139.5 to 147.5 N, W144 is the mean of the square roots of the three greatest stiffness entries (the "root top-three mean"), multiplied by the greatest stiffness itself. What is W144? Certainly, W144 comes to 34.0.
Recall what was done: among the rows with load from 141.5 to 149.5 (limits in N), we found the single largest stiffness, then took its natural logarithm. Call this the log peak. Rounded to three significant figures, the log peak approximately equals 2.40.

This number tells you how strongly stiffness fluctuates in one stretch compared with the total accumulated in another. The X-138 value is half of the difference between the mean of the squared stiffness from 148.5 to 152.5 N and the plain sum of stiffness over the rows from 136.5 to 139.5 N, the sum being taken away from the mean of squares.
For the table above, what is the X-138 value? 57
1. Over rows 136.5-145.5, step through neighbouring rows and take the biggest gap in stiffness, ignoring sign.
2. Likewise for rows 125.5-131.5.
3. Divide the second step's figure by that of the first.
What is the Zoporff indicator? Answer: 0.8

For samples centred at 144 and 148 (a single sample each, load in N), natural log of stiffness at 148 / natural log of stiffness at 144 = 1.030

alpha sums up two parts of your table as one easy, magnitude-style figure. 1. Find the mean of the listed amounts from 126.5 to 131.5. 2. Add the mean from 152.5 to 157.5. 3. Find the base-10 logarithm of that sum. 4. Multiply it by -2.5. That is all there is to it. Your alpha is -3.39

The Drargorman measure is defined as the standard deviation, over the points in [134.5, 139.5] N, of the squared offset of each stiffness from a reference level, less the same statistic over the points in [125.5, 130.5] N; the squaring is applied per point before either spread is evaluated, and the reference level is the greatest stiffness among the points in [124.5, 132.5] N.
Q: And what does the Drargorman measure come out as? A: 0.4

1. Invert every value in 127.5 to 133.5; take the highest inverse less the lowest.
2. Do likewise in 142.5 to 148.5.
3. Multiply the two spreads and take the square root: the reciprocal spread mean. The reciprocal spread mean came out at 0.010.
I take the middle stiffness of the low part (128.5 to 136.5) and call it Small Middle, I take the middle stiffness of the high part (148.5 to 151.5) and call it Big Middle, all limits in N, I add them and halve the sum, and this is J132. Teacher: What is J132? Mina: 10.5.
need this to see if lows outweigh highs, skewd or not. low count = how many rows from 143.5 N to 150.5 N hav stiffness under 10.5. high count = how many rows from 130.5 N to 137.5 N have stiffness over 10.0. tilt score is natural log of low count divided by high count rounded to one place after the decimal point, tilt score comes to 1.4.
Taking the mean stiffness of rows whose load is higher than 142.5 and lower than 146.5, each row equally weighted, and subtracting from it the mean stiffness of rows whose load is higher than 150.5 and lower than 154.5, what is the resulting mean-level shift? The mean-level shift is -2.58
